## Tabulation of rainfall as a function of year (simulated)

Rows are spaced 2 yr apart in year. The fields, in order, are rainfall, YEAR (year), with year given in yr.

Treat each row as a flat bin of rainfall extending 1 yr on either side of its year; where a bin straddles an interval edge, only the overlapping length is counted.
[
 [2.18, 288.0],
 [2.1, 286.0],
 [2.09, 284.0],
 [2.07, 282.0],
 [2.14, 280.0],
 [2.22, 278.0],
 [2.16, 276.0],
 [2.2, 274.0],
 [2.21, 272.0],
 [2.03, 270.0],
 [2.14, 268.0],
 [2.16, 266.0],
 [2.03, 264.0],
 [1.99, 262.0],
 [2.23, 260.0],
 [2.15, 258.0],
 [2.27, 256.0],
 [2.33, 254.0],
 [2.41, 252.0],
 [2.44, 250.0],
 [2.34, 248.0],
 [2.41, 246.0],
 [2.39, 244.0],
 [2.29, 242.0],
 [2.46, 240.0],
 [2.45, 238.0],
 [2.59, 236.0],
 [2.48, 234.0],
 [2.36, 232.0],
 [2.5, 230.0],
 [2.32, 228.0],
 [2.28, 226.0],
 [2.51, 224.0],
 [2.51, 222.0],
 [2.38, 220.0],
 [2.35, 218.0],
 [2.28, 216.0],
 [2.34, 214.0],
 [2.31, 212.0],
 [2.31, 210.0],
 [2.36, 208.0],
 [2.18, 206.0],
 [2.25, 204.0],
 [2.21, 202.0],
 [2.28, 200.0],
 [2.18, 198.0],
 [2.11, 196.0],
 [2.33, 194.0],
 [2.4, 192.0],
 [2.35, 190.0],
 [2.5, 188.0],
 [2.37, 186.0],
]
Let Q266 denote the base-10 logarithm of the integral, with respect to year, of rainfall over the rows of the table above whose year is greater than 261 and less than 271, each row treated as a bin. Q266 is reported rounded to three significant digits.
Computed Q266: 1.32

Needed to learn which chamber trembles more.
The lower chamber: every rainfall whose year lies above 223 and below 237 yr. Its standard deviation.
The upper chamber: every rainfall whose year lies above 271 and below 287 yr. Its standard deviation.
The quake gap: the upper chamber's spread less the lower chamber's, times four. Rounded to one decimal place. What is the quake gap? -0.2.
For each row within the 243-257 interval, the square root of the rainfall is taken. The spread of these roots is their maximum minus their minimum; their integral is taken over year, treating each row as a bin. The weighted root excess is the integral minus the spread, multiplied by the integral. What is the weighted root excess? 463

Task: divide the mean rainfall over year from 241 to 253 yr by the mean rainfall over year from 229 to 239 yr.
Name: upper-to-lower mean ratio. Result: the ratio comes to 0.96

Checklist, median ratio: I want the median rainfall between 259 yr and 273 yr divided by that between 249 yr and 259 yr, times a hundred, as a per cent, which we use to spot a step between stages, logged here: 92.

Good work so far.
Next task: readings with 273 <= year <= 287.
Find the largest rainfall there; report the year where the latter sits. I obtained 278.0 yr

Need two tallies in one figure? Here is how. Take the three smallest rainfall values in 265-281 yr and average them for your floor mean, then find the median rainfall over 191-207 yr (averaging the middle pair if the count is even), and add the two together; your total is 4.33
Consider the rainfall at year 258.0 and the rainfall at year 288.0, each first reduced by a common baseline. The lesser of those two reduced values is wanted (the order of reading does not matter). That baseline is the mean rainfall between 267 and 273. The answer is 0.02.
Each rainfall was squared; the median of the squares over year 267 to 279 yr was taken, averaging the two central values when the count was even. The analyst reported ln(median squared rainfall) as 1.56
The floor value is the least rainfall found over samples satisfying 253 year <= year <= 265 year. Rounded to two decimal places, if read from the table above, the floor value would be 1.99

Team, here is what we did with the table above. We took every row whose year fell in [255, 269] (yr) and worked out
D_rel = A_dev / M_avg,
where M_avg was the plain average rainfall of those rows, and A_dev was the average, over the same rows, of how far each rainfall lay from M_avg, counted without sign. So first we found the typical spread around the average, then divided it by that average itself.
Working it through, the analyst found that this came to 0.034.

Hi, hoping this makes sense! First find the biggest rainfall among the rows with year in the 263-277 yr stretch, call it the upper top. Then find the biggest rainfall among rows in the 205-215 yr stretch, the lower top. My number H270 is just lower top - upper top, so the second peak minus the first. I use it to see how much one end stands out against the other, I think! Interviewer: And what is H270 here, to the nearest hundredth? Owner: 0.15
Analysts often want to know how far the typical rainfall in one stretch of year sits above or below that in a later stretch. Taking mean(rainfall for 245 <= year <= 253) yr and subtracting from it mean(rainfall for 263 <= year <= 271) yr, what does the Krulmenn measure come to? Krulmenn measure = 0.31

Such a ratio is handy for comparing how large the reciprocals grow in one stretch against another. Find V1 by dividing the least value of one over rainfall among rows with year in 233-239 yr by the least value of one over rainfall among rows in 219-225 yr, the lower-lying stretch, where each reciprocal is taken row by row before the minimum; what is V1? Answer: 0.97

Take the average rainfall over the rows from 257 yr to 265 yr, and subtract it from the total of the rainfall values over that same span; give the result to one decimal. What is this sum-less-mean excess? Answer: 6.3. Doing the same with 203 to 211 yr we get 6.8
